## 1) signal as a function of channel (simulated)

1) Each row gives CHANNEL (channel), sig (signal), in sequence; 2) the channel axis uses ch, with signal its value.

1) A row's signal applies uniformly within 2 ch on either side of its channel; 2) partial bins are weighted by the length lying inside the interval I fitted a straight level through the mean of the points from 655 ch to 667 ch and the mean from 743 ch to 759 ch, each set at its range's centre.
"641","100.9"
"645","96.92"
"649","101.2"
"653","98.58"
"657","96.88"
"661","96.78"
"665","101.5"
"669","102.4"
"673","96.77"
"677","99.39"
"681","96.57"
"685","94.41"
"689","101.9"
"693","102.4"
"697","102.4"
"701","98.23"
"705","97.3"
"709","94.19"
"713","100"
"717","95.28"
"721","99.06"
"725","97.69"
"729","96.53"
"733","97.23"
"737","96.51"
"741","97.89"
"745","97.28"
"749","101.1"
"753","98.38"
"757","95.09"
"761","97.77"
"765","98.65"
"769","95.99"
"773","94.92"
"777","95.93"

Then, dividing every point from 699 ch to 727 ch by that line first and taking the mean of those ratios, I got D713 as 0.992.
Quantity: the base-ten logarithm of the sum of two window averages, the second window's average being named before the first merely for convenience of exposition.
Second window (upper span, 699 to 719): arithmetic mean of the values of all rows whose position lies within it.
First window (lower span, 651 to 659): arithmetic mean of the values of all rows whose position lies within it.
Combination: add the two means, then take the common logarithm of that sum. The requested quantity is 2.289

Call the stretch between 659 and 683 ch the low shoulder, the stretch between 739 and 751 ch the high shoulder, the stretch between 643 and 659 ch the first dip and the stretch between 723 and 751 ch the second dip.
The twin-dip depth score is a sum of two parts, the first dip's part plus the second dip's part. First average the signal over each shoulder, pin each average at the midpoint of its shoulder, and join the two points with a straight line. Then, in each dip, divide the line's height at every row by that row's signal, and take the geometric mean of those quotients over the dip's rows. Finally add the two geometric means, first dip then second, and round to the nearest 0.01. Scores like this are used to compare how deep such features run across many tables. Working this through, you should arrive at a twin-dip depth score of 2.02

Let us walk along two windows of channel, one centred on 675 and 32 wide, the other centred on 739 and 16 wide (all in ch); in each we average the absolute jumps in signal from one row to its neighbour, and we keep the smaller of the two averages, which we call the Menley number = 0.9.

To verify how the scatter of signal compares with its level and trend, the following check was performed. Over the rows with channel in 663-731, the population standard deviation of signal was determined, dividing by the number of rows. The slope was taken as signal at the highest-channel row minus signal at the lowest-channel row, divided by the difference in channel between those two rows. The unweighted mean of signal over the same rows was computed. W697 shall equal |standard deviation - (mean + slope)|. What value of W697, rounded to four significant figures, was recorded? 95.77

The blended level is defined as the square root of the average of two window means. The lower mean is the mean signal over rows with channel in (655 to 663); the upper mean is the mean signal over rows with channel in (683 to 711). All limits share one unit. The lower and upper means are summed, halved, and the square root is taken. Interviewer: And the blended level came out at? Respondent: 9.89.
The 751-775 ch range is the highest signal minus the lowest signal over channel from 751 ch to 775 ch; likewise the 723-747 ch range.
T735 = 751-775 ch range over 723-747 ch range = 2.7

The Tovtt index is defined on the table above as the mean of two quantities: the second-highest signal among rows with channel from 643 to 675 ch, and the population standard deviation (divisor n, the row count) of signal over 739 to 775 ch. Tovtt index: 51.7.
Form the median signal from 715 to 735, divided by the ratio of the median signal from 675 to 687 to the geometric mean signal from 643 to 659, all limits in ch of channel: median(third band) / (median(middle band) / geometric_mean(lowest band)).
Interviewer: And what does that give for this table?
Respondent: 99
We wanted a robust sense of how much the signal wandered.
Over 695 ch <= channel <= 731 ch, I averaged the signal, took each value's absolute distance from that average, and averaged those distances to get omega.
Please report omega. 1.8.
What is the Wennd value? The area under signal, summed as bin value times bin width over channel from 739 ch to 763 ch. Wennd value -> 2350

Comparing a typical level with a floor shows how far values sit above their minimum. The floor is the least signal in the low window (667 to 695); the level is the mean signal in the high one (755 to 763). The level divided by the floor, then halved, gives 0.511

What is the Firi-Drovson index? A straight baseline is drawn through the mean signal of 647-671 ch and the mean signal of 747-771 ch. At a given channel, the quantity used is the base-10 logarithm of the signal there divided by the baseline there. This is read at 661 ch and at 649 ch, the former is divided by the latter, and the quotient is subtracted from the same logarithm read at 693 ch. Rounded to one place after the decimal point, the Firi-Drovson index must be 1.9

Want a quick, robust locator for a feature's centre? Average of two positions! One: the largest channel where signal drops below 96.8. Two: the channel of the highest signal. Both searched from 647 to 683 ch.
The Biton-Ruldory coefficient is 675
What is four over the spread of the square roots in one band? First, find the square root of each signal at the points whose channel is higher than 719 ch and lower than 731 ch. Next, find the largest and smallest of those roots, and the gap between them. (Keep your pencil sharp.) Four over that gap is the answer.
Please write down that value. 31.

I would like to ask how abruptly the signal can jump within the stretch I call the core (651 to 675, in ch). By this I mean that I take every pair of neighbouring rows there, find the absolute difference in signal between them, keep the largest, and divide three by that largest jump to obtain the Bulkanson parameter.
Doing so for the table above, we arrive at 0.53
